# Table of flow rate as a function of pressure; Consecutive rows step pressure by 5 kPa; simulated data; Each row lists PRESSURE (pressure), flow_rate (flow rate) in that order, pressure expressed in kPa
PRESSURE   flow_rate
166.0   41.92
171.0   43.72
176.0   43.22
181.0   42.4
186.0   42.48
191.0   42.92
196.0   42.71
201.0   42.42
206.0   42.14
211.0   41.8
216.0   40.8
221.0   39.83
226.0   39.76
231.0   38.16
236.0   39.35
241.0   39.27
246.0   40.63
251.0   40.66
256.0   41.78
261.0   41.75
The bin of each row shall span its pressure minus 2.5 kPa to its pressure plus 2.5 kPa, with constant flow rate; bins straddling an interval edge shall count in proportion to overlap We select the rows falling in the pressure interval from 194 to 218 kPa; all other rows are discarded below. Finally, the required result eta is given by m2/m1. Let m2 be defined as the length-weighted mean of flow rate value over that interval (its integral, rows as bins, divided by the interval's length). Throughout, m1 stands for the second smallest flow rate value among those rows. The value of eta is 1.00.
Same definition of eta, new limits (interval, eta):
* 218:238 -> 1.00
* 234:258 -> 1.02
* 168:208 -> 1.01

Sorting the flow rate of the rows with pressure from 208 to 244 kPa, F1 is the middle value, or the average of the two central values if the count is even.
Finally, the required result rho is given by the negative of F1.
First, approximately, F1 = 39.8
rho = -39.8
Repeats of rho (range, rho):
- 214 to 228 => -39.8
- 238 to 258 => -40.6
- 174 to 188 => -42.5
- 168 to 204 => -42.7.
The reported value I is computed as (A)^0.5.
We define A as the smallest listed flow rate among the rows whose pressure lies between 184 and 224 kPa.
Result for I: 6.31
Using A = 39.83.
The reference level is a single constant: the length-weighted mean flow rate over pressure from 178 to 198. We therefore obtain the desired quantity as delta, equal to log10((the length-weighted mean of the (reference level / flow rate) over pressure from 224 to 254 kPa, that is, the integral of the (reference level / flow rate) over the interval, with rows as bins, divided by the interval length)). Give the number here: 0.032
